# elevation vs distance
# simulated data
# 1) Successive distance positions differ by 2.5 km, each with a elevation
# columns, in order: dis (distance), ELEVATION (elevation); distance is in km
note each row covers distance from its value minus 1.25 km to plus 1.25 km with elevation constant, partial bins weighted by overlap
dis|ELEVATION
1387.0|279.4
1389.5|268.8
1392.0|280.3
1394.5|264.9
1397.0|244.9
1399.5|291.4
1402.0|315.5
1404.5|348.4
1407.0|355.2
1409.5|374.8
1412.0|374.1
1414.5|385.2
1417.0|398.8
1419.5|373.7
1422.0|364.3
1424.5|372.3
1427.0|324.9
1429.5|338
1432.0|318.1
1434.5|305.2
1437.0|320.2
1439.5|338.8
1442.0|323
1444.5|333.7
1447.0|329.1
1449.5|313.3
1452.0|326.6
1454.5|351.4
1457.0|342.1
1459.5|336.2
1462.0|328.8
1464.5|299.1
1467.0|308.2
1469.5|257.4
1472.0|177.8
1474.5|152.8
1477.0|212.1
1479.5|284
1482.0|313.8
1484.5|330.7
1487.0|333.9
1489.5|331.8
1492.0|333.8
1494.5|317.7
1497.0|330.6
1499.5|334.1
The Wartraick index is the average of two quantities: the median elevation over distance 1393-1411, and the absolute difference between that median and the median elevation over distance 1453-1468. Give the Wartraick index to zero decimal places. 166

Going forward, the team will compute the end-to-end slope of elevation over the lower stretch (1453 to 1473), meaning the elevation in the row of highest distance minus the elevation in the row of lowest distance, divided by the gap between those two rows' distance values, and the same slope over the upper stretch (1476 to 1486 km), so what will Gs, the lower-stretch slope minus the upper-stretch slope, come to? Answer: -26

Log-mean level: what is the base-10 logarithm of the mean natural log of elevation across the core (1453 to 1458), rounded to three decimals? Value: 0.767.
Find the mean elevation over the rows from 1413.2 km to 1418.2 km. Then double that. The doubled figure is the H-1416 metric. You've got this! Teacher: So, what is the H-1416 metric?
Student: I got 784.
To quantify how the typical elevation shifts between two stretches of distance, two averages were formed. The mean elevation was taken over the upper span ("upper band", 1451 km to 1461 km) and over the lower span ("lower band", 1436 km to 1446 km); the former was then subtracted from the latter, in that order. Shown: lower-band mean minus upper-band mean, -10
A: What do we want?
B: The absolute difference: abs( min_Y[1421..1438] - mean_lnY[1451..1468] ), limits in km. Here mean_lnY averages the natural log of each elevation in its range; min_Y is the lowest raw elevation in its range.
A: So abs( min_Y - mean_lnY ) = 299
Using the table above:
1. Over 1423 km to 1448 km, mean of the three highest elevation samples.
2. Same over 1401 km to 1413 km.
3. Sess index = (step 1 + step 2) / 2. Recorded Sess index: 359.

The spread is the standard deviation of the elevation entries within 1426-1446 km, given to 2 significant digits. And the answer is 11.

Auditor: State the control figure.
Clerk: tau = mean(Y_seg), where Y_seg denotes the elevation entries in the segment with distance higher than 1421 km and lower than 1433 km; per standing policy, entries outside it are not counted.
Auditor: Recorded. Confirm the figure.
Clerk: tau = 344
